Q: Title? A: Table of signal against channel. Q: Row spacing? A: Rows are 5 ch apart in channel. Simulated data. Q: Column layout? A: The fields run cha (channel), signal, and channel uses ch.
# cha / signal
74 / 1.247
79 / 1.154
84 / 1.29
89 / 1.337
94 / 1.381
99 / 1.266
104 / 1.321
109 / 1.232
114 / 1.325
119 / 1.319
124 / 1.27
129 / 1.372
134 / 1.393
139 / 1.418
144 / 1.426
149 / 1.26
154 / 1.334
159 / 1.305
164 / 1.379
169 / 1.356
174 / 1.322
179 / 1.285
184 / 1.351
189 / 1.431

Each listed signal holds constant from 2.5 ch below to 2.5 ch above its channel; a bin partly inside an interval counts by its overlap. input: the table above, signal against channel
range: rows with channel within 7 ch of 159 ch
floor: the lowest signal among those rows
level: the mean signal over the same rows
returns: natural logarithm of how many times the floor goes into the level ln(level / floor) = 0.03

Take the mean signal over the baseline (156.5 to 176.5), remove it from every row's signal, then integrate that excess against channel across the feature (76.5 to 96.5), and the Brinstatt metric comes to -1.0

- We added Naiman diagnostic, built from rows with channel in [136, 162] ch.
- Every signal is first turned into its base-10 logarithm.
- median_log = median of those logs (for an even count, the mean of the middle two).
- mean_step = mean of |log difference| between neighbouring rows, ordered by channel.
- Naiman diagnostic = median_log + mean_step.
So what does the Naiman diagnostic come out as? 0.148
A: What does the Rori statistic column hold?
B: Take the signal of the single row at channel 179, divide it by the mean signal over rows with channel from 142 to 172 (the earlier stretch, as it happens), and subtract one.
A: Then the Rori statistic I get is -0.04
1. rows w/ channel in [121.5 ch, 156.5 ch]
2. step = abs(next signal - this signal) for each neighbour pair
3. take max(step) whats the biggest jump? 0.166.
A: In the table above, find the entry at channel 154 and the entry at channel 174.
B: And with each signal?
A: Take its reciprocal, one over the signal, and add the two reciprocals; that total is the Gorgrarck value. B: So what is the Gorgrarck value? 1.506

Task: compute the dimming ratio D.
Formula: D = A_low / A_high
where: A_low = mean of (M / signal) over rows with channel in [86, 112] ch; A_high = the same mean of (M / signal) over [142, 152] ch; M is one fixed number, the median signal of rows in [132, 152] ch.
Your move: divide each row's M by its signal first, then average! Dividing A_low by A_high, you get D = 1.02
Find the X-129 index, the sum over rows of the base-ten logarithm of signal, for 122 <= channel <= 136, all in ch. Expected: 0.39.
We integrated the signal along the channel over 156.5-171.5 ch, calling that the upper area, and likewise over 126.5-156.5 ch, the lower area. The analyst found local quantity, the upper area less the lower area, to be -21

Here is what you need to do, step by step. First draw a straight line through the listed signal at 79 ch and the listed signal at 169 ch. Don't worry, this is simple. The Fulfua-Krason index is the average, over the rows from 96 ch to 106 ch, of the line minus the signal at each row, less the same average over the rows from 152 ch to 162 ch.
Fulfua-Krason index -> -0.10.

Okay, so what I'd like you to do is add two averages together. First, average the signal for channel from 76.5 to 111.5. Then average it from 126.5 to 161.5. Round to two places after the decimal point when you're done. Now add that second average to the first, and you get 2.64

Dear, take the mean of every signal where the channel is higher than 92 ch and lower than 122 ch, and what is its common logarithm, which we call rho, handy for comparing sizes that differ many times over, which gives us 0.116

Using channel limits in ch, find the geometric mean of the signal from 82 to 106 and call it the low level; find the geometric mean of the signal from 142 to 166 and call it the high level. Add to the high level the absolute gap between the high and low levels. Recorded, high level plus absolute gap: 1.36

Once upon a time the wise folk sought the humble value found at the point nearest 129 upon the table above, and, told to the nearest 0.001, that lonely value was 1.372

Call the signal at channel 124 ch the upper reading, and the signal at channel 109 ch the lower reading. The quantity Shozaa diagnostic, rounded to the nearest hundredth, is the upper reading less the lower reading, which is 0.04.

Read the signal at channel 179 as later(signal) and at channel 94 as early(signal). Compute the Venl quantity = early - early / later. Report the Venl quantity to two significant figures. 0.31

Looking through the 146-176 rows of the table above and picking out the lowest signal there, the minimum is 1.26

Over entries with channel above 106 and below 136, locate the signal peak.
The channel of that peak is 134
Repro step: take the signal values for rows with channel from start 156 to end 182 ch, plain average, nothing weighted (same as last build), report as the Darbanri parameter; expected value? 1.33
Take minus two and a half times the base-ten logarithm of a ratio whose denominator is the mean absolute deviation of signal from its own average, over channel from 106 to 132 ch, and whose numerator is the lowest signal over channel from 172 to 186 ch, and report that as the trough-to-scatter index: -3.7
